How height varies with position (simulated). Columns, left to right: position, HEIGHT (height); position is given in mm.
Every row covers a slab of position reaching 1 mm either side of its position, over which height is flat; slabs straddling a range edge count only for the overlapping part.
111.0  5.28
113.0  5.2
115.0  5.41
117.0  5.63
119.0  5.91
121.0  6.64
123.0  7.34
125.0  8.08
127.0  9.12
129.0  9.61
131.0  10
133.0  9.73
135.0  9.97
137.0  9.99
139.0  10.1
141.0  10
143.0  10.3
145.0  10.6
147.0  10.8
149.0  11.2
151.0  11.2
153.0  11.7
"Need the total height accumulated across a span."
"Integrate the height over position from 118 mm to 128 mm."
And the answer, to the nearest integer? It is 74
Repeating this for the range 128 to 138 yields 99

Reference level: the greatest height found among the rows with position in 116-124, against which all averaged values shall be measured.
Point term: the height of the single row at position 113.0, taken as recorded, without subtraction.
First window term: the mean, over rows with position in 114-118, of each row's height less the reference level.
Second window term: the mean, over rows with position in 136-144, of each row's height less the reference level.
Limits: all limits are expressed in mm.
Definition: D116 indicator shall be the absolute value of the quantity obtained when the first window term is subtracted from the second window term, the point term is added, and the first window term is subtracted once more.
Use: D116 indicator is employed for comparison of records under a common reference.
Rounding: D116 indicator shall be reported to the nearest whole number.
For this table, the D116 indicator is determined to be 12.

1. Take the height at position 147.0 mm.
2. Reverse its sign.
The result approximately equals -10.8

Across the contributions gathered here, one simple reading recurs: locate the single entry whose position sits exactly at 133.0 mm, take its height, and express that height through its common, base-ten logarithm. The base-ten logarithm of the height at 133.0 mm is 0.99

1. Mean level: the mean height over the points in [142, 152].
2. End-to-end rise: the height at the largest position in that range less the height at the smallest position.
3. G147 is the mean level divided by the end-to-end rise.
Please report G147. 12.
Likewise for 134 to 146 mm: 16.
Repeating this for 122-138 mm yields 3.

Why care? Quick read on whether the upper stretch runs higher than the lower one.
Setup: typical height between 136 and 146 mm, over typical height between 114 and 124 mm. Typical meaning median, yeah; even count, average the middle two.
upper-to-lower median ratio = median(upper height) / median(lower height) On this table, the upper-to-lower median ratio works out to 1.7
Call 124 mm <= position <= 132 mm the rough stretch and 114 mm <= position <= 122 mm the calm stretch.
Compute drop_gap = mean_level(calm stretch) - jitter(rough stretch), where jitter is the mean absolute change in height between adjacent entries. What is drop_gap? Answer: 5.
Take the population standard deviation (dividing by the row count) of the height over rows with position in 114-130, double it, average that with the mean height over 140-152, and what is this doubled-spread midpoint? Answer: 6.8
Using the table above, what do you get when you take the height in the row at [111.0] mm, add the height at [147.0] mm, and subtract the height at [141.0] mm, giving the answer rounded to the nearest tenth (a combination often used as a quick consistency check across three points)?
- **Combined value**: 6.1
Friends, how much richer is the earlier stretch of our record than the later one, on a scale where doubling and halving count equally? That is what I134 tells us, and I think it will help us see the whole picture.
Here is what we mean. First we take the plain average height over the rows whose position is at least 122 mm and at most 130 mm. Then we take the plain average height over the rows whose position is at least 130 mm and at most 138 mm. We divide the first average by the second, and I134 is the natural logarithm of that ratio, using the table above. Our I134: -0.15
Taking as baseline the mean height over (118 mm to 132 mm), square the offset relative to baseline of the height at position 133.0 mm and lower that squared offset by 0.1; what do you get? 2.6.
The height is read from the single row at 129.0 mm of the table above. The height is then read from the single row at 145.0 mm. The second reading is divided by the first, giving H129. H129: 1.1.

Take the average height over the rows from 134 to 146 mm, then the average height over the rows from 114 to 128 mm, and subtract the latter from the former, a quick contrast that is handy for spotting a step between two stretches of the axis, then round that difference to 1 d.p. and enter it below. 3.3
